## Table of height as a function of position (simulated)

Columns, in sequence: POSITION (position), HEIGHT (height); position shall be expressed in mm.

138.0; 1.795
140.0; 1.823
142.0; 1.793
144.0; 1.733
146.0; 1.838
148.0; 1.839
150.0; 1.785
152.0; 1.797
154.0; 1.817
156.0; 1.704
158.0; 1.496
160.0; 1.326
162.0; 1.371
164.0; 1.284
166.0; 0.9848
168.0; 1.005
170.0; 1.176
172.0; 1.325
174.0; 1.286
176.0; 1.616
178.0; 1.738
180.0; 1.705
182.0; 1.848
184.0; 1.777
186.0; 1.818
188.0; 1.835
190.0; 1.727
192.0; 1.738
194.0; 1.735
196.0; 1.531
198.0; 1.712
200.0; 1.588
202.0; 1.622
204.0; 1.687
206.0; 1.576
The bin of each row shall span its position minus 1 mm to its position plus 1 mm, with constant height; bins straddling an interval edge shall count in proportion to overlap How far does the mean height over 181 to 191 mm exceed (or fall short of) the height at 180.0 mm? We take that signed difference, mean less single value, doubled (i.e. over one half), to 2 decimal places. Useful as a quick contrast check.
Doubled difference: 0.19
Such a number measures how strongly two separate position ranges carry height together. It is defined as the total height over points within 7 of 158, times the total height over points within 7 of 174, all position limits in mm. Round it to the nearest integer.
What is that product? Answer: 106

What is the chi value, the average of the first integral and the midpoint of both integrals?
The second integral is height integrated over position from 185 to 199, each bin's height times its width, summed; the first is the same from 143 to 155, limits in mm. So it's 22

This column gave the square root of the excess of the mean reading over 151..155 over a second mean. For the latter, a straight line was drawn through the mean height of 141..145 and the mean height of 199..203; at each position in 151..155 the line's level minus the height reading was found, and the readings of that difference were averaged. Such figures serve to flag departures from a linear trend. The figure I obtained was 1.370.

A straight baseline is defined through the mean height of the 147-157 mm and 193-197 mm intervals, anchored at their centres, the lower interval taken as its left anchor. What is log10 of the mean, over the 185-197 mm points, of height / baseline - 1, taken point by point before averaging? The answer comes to -1.3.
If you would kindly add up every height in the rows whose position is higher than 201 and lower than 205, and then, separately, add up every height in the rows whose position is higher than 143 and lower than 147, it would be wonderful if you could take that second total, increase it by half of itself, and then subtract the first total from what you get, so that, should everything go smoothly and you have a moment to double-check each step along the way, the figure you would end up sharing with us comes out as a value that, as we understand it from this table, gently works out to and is 2.05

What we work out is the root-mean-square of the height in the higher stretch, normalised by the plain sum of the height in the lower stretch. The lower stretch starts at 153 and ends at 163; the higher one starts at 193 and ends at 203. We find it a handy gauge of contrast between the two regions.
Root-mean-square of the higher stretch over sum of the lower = 0.21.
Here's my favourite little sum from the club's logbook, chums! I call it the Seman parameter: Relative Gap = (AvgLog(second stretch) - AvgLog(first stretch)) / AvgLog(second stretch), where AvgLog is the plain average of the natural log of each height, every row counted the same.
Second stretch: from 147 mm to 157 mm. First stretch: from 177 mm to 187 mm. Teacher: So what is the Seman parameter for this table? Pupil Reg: 0.0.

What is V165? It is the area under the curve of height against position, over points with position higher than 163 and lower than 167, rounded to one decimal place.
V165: 4.5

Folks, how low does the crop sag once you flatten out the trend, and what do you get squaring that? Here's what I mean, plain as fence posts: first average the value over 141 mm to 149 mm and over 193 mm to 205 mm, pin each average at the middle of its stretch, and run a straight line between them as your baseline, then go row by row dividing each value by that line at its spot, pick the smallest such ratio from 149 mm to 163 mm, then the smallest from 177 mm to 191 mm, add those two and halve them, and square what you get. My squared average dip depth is 0.77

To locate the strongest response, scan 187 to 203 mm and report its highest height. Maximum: 1.835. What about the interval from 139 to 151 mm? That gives 1.839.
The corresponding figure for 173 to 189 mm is 1.848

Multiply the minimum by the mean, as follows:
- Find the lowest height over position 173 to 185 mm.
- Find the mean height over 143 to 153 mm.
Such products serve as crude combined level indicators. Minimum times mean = 2.31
